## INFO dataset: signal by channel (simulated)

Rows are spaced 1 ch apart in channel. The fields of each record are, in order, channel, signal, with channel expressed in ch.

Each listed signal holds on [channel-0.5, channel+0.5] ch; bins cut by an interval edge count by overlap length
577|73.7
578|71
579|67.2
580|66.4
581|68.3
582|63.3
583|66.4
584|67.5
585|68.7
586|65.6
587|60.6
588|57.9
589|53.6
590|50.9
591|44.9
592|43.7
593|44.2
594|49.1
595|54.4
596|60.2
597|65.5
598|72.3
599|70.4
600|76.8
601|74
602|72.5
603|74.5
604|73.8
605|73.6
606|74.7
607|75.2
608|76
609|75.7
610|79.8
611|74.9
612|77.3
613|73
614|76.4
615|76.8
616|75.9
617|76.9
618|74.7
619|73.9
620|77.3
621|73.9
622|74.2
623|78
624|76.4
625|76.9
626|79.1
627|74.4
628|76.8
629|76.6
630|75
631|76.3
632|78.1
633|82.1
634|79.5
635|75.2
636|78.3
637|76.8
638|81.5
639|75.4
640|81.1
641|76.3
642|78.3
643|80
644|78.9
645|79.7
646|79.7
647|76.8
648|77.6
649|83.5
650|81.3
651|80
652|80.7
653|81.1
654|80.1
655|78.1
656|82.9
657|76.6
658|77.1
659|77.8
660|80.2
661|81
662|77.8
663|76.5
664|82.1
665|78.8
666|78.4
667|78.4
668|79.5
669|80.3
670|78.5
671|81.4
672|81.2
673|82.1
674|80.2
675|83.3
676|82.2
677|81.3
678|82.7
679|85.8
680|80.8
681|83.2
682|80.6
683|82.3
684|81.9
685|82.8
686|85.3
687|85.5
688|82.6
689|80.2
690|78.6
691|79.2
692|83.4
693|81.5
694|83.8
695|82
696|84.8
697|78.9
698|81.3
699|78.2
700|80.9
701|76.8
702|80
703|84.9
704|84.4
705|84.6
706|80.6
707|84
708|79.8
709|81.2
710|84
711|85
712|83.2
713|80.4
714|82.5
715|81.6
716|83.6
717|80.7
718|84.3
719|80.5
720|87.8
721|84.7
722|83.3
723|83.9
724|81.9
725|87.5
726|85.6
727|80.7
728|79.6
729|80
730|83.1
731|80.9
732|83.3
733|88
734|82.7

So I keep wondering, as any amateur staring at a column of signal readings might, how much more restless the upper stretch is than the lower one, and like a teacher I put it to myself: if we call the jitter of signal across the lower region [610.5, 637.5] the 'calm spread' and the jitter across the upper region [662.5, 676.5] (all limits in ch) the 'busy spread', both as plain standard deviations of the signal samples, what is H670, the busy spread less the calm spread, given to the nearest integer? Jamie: 0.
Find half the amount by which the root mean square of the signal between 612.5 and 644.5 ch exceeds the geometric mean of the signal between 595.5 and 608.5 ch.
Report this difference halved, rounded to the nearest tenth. 2.5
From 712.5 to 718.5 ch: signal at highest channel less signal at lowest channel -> 3.9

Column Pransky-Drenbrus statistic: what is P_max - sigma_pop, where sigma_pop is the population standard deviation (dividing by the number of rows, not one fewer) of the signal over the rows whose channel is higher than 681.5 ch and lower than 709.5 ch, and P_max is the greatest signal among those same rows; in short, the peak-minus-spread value 83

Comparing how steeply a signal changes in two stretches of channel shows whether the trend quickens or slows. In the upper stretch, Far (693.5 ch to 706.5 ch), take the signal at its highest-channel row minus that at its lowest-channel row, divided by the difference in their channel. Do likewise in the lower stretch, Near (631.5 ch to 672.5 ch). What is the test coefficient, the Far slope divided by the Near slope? -3.4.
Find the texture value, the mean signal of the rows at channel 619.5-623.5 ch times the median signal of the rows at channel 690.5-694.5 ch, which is 6254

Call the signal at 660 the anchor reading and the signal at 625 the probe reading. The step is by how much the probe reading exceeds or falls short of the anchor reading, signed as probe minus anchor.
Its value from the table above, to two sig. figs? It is -3.3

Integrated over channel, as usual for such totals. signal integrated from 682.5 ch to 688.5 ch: 500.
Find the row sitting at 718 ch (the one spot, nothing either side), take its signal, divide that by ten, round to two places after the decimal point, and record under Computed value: 8.43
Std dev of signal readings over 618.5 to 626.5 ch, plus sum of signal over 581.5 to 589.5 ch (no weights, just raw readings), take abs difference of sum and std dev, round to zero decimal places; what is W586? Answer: 502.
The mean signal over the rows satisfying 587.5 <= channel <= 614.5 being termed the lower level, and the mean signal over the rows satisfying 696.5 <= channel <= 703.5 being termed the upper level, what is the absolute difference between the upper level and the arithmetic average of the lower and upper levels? 6.8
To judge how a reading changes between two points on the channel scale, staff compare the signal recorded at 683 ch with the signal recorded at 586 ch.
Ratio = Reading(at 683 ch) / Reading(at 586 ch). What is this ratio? 1.25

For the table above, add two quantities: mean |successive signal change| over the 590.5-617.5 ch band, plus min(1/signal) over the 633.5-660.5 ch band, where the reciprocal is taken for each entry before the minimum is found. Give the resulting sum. 2.7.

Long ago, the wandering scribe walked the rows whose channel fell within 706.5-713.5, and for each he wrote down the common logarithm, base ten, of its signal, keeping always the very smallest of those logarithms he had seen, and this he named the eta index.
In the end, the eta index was 1.90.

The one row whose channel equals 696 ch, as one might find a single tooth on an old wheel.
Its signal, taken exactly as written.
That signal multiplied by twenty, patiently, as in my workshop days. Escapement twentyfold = 1696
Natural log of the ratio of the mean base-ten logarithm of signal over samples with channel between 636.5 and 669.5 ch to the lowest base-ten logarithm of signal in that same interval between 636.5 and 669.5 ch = 0.0113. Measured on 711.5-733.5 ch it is 0.0095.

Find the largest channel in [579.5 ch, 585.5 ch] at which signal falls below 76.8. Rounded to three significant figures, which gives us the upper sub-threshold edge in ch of 585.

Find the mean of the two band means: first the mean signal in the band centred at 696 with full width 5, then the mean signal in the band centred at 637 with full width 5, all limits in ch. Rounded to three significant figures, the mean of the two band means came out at 79.8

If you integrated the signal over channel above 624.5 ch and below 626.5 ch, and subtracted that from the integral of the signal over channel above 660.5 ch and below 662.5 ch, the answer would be 2.8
